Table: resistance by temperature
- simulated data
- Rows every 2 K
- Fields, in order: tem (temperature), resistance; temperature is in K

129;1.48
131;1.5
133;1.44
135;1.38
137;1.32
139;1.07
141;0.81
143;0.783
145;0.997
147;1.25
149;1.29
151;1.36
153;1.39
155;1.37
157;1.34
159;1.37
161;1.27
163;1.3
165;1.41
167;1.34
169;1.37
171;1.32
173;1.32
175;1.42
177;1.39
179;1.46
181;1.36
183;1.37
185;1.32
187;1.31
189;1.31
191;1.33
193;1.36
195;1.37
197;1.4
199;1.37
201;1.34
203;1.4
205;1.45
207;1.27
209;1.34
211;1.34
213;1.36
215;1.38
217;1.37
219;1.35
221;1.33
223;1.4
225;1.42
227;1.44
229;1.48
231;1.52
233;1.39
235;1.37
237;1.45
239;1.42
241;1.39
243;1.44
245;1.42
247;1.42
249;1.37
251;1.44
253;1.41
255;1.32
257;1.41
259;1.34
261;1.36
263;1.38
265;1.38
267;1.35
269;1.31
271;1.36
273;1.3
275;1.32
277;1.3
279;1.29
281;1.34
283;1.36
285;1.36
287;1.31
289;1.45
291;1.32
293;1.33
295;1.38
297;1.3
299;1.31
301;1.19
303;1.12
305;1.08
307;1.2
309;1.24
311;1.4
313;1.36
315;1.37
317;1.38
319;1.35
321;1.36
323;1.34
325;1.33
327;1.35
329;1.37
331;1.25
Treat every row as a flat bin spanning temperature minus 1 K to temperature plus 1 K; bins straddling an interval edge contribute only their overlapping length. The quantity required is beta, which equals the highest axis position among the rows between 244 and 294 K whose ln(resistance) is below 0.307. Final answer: 293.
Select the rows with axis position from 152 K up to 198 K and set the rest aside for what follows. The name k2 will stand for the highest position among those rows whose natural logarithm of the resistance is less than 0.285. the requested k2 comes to 189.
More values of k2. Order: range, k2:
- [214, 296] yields 291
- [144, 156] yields 149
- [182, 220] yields 207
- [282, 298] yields 297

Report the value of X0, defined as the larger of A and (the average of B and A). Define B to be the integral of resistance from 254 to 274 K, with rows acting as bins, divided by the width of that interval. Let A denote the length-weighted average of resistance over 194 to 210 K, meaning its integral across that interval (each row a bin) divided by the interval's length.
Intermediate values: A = 1.37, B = 1.35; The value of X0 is 1.37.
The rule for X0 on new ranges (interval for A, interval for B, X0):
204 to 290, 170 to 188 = 1.38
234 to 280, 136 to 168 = 1.37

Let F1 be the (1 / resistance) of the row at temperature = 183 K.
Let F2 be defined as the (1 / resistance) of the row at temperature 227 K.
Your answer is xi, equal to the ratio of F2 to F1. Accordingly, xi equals 0.951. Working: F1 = 0.730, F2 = 0.694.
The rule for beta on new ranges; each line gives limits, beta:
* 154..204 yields 201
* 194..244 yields 221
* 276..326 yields 325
